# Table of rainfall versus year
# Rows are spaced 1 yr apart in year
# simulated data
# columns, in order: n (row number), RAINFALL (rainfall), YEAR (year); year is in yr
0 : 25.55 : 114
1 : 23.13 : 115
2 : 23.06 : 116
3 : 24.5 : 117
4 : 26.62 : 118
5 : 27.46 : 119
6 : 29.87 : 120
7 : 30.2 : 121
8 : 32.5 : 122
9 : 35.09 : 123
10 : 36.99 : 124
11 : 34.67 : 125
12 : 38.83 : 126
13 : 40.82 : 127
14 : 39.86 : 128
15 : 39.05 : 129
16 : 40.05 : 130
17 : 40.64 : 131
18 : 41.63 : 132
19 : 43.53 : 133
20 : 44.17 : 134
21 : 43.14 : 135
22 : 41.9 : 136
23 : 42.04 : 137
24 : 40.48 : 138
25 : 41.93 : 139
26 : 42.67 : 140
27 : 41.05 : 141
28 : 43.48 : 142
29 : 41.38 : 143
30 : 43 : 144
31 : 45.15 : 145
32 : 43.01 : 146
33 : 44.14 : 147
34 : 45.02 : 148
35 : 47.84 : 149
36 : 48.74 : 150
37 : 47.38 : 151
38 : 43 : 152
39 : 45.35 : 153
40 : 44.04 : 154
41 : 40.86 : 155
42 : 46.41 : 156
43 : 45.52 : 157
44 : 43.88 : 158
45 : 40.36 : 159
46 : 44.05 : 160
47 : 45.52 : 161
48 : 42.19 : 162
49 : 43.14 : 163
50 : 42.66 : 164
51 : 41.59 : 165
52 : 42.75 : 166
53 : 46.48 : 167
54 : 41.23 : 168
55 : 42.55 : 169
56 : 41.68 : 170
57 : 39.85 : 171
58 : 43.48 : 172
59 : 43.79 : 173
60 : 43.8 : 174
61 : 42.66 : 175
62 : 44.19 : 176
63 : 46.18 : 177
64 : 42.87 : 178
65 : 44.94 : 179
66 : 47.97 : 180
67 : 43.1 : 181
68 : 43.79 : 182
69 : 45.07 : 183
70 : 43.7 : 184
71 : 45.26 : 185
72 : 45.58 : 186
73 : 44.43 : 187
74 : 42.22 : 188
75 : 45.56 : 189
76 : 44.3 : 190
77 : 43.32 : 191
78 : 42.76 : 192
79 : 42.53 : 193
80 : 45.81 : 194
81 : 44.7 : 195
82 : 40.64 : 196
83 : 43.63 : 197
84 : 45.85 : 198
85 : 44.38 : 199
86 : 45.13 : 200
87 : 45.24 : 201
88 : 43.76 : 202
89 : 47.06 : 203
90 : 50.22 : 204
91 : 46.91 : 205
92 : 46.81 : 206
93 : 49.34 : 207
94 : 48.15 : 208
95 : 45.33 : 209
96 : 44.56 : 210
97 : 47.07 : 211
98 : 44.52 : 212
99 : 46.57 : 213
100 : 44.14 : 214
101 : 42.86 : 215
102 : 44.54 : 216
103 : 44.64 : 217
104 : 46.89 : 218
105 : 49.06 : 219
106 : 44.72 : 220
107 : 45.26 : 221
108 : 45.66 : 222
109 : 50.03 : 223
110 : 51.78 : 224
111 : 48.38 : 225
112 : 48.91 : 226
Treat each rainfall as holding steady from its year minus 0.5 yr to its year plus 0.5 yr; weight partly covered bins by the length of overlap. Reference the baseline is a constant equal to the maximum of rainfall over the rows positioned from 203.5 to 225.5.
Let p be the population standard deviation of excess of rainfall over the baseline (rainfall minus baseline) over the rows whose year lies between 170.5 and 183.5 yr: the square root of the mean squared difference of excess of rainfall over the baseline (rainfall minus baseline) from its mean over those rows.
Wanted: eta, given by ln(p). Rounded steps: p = 1.84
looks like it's 0.61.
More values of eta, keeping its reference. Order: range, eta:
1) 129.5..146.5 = 0.30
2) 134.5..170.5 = 0.74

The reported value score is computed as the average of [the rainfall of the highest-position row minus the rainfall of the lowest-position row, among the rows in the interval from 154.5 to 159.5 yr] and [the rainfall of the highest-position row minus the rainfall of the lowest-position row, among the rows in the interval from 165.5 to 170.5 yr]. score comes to -0.8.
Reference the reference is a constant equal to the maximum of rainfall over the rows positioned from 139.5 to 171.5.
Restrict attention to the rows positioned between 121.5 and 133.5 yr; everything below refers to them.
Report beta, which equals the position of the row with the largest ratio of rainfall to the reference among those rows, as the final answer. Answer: 133 yr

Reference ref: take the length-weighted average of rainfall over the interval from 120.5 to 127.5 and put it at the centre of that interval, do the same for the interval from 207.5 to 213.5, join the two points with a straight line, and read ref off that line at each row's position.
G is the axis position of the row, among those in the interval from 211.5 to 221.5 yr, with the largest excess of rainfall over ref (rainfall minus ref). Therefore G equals 219 yr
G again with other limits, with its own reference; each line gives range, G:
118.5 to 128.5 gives 127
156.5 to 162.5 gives 157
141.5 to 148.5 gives 145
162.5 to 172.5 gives 167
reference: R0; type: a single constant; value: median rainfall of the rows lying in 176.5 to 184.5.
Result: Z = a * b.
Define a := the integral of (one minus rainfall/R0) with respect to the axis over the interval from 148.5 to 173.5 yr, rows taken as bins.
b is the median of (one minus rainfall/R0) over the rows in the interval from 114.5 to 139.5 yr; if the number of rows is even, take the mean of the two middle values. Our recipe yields 0.04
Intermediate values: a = 0.33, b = 0.12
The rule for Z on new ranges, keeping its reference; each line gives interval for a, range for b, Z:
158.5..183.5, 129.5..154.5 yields 0.02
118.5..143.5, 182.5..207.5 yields -0.05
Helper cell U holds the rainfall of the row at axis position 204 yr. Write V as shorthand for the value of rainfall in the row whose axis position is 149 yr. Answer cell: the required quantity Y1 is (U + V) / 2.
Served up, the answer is 49.0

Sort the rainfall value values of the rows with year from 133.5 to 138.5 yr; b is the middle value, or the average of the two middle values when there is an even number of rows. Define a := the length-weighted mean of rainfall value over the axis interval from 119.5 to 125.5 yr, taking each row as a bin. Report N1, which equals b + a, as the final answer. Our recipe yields 75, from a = 33.2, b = 42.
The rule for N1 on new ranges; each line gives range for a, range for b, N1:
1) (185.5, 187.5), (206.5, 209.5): 93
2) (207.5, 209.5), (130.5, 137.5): 89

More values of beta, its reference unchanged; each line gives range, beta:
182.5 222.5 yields 204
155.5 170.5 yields 167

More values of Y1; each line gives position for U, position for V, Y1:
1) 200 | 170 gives 43.4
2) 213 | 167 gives 46.5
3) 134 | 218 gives 45.5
